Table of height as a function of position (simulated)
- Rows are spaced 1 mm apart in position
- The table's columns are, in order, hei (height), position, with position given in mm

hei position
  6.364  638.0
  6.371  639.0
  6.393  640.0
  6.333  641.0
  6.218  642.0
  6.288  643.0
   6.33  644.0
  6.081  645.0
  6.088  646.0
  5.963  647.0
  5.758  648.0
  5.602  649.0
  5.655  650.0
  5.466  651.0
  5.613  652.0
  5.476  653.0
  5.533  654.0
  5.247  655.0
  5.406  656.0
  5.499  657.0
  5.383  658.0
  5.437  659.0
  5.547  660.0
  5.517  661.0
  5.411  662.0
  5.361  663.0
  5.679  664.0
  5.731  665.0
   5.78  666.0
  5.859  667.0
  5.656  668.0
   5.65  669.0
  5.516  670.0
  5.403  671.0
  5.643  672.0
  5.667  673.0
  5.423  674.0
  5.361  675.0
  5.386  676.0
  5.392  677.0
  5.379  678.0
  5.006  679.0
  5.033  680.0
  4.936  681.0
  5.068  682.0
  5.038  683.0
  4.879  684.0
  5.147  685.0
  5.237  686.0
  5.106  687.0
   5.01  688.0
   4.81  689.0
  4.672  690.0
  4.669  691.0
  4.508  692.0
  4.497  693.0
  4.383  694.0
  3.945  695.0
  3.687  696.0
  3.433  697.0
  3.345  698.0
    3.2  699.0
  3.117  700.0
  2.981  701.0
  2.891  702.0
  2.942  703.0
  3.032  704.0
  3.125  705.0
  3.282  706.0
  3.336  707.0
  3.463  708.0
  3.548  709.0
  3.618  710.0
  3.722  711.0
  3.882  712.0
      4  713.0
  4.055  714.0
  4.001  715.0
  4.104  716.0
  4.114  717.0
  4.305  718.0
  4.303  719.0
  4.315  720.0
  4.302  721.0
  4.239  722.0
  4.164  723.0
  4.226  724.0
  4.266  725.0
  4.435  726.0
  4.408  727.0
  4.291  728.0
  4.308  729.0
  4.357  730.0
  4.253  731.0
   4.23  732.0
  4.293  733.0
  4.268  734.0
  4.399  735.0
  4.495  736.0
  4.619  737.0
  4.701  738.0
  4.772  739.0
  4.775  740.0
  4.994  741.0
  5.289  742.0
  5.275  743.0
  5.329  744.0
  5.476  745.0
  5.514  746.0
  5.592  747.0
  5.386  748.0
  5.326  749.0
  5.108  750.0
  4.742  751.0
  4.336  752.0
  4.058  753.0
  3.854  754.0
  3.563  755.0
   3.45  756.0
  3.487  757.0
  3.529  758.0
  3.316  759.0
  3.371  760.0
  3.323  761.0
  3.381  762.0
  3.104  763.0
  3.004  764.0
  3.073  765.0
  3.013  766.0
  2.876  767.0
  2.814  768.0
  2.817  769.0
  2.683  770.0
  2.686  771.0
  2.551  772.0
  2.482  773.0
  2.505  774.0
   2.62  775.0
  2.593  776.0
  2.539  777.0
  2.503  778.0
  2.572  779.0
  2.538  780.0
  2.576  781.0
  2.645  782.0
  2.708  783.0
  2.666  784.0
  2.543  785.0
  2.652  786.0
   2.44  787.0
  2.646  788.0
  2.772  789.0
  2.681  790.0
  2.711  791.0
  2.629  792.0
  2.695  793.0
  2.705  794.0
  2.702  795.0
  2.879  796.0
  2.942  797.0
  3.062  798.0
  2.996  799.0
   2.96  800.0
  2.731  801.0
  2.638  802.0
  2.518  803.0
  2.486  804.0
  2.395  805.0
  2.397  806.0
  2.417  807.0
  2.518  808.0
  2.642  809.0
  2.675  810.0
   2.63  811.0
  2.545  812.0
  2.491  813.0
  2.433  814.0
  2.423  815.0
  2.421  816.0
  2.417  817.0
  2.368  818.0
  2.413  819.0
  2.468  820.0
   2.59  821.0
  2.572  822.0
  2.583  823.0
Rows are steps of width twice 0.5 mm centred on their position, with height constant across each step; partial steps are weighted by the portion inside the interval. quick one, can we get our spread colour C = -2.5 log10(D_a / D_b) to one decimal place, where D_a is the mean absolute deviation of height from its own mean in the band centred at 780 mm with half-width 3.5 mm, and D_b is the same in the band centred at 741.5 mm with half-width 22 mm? 2.5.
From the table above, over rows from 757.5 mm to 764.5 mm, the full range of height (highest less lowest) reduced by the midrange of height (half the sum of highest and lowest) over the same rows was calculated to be -2.7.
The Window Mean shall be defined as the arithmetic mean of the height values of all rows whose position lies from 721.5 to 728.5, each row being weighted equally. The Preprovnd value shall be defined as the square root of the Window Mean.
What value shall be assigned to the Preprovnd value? 2.1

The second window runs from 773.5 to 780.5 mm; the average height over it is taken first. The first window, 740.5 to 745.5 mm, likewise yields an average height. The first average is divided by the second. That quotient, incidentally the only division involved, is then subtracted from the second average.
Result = 0.5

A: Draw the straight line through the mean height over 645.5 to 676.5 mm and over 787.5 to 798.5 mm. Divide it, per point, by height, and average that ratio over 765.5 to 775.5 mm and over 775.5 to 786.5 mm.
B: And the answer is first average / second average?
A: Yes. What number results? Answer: 1.03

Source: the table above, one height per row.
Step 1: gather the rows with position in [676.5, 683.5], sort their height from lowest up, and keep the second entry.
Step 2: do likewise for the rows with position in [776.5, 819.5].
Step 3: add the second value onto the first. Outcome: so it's 7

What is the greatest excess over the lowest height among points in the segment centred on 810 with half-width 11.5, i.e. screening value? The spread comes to 0.63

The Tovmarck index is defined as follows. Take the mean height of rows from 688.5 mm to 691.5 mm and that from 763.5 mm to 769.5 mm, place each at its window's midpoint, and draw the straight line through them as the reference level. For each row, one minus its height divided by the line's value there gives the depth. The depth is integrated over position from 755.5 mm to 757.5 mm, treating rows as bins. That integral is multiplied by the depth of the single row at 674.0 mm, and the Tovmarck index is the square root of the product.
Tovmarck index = 0.11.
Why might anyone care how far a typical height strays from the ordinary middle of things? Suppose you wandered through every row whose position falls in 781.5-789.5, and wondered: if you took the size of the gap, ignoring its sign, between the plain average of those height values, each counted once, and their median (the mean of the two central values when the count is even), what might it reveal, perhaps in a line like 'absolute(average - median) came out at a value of 0.015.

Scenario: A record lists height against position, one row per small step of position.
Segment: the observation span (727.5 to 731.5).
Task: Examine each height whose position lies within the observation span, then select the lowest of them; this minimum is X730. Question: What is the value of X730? 4.253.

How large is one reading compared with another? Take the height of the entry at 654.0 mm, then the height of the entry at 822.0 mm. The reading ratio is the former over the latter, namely 2.15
